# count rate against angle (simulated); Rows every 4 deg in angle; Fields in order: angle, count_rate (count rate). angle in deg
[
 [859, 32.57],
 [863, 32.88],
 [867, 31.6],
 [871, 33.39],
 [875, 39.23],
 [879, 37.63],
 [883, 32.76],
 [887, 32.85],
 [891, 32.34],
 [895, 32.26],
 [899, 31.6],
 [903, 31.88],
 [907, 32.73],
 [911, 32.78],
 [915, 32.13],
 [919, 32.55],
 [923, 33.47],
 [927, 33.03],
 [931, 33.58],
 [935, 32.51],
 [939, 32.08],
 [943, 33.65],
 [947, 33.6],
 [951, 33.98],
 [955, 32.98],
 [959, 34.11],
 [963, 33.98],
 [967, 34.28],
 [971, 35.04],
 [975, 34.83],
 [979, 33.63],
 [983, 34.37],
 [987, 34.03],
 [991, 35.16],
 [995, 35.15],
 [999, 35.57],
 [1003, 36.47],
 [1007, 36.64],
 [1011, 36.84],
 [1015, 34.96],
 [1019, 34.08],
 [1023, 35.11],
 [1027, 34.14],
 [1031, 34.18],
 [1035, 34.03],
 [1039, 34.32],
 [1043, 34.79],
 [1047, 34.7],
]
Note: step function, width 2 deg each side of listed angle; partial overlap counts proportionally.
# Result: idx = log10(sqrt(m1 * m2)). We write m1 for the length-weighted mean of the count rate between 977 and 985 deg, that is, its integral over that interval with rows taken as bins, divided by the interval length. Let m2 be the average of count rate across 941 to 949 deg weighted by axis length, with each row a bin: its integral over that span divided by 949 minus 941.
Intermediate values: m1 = 34.0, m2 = 33.6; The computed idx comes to 1.53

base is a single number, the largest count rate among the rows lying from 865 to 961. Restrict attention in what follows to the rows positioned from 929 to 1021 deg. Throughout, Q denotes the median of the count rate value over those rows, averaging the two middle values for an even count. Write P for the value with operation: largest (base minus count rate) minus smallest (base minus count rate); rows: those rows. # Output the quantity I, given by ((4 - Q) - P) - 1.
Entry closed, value -35.9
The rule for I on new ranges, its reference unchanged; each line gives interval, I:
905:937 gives -31.2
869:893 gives -37.0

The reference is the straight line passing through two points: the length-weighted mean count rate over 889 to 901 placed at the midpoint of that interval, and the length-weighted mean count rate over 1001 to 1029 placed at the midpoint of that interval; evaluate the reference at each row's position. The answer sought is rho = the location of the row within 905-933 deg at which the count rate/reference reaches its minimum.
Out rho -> 915 deg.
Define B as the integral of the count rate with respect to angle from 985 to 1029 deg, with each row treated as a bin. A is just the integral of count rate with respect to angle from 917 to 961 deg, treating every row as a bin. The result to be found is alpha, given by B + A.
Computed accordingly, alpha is 3015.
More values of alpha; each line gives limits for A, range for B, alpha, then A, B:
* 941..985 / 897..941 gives 2931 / 1498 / 1433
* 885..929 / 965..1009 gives 2971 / 1430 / 1541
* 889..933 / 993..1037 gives 2982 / 1433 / 1549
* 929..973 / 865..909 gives 2952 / 1479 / 1473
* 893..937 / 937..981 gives 2923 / 1434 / 1489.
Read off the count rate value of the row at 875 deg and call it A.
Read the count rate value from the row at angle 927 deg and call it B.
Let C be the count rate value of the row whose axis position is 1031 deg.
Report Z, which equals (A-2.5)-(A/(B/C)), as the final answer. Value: -3.9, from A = 39.23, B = 33.03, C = 34.18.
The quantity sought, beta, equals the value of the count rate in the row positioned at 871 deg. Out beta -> 33.39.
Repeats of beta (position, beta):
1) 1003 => 36.47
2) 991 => 35.16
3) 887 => 32.85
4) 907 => 32.73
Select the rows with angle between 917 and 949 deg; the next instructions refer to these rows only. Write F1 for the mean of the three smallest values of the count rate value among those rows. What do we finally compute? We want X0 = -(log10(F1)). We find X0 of -1.51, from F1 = 32.4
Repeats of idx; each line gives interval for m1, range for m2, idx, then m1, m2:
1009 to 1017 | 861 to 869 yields 1.53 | 35.9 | 32.2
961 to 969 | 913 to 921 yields 1.52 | 34.1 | 32.3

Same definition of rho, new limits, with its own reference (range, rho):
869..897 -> 895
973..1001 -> 979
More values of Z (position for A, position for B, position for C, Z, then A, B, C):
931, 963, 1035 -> -2.5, 33.58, 33.98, 34.03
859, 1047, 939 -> 0.0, 32.57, 34.7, 32.08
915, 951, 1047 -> -3.2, 32.13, 33.98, 34.7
